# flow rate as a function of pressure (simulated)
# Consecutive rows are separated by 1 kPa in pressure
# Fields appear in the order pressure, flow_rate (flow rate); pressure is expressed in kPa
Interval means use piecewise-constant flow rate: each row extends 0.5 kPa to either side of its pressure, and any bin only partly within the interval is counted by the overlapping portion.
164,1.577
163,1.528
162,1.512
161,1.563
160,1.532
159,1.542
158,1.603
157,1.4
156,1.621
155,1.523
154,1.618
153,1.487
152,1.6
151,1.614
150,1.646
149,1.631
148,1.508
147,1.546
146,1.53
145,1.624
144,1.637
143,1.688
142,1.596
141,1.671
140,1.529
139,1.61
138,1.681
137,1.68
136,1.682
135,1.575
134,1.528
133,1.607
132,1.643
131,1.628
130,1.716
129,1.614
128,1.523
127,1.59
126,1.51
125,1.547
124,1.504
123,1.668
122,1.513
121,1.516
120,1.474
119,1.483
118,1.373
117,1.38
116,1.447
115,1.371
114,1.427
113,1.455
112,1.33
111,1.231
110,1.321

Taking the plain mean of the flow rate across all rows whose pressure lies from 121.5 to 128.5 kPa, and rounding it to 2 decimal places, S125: 1.55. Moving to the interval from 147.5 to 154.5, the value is 1.59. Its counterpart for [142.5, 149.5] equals 1.59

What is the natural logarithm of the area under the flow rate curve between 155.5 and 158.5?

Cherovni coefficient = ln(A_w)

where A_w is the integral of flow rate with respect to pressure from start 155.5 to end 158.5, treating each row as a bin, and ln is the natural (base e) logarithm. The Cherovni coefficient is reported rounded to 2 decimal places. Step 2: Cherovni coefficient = 1.53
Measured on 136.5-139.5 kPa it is 1.60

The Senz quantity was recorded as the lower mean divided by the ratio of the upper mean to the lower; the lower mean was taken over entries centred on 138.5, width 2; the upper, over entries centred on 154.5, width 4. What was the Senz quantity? 1.7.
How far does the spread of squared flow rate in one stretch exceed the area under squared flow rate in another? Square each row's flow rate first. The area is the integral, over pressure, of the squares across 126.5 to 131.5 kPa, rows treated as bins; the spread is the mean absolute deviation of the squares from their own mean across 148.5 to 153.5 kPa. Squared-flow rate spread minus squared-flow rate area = -12.9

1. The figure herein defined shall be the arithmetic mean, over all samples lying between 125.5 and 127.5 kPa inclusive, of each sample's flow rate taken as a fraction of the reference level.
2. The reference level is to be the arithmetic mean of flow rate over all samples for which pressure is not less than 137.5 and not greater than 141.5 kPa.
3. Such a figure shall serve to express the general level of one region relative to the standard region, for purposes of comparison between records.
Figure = 0.96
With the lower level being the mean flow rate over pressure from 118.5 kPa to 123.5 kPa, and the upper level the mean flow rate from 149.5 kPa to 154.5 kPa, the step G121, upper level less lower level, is 0.062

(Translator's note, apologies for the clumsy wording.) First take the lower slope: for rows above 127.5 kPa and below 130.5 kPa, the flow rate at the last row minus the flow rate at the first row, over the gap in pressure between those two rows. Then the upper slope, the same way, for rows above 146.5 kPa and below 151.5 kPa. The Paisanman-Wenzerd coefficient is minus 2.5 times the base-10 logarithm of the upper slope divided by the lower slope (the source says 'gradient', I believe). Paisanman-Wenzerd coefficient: 2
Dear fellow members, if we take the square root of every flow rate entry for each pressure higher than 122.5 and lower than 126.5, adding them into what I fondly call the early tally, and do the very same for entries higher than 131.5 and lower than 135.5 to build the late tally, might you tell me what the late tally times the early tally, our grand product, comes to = 25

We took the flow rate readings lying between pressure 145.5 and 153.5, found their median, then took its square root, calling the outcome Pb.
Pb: 1.25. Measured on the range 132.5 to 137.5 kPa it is 1.27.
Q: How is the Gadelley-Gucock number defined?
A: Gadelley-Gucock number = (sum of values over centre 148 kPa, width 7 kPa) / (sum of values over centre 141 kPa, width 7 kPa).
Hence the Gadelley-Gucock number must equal 0.97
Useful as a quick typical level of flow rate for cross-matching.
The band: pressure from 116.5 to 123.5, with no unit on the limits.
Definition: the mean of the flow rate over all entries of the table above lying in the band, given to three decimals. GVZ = 1.487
